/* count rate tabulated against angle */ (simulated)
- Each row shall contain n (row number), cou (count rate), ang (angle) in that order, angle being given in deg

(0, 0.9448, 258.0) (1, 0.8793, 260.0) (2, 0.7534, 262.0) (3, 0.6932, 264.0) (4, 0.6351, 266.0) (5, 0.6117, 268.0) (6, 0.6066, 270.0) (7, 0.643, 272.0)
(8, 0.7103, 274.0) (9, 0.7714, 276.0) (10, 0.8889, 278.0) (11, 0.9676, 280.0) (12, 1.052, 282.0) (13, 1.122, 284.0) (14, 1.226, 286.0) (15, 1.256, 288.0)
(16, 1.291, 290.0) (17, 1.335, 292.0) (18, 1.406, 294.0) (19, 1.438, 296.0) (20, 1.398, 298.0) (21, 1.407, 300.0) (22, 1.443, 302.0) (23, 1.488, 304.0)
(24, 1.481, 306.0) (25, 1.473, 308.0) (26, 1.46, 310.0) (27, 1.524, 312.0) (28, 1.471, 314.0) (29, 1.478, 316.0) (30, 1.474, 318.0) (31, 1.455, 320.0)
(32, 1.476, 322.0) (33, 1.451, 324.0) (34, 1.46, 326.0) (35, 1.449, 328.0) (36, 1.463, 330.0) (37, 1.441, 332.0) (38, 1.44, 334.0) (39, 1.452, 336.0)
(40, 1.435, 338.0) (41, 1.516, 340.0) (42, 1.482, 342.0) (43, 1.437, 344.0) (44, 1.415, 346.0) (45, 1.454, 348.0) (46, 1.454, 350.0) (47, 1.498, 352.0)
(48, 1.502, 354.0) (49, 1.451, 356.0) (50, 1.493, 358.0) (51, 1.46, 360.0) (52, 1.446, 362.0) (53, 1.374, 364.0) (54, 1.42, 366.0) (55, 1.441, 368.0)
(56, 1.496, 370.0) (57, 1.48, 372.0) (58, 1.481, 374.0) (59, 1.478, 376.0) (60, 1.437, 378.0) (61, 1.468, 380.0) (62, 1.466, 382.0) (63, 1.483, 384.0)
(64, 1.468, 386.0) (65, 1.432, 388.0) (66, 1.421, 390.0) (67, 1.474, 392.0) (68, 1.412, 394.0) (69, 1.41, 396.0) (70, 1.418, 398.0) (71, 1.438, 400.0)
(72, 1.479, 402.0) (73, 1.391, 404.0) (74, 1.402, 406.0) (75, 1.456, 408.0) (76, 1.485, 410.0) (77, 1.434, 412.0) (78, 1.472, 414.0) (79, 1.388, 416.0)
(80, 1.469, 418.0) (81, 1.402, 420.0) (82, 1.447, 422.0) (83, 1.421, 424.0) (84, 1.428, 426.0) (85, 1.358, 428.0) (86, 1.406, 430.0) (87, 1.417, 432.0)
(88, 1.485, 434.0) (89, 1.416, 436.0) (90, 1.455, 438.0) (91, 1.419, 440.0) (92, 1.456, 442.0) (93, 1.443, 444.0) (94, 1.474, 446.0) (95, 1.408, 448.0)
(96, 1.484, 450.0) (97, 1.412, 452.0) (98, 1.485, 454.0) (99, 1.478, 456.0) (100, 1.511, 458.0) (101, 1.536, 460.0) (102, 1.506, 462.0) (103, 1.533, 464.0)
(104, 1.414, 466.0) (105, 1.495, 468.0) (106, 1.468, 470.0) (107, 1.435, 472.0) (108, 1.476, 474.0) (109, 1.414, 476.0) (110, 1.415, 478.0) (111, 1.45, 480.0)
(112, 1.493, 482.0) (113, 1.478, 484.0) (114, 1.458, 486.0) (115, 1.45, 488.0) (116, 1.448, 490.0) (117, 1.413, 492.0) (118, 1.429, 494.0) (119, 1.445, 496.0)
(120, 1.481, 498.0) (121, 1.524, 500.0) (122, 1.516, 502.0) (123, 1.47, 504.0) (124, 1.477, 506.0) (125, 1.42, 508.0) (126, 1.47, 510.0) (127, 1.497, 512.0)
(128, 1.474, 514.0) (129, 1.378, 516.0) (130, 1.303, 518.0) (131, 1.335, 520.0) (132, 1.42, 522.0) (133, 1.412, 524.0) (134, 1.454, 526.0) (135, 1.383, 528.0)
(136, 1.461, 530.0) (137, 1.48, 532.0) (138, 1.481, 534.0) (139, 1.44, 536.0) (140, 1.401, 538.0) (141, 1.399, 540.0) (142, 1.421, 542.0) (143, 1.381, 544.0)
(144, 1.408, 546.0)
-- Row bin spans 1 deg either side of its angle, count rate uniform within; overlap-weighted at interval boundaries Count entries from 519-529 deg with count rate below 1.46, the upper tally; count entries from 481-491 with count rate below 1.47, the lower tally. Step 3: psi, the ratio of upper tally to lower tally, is 1.67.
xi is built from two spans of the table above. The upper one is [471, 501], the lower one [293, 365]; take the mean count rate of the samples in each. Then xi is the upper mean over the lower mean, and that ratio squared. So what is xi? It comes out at 1.00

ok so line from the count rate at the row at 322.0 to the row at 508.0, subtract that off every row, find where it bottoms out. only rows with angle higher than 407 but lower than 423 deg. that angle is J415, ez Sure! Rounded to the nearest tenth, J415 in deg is 416.0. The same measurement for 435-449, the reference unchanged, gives 448.0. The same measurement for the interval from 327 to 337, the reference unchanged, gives 334.0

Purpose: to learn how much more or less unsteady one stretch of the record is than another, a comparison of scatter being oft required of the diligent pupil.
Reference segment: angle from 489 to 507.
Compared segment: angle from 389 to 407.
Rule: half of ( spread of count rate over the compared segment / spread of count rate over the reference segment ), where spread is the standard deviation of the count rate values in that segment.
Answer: 0.41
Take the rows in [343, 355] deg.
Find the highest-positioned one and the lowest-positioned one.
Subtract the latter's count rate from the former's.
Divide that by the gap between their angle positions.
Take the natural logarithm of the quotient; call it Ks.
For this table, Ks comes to -5.0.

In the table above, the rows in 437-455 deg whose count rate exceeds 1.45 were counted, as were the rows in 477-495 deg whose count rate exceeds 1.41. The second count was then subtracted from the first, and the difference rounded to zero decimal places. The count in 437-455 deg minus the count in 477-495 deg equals -4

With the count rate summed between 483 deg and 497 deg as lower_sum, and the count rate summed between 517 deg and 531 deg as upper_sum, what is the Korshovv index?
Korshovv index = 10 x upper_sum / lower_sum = 9.7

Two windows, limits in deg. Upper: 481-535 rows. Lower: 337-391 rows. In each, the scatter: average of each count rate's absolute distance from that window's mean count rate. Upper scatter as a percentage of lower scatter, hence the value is 151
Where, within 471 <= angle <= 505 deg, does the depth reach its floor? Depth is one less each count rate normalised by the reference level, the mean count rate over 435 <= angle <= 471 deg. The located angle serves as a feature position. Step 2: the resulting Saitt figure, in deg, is 500.0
